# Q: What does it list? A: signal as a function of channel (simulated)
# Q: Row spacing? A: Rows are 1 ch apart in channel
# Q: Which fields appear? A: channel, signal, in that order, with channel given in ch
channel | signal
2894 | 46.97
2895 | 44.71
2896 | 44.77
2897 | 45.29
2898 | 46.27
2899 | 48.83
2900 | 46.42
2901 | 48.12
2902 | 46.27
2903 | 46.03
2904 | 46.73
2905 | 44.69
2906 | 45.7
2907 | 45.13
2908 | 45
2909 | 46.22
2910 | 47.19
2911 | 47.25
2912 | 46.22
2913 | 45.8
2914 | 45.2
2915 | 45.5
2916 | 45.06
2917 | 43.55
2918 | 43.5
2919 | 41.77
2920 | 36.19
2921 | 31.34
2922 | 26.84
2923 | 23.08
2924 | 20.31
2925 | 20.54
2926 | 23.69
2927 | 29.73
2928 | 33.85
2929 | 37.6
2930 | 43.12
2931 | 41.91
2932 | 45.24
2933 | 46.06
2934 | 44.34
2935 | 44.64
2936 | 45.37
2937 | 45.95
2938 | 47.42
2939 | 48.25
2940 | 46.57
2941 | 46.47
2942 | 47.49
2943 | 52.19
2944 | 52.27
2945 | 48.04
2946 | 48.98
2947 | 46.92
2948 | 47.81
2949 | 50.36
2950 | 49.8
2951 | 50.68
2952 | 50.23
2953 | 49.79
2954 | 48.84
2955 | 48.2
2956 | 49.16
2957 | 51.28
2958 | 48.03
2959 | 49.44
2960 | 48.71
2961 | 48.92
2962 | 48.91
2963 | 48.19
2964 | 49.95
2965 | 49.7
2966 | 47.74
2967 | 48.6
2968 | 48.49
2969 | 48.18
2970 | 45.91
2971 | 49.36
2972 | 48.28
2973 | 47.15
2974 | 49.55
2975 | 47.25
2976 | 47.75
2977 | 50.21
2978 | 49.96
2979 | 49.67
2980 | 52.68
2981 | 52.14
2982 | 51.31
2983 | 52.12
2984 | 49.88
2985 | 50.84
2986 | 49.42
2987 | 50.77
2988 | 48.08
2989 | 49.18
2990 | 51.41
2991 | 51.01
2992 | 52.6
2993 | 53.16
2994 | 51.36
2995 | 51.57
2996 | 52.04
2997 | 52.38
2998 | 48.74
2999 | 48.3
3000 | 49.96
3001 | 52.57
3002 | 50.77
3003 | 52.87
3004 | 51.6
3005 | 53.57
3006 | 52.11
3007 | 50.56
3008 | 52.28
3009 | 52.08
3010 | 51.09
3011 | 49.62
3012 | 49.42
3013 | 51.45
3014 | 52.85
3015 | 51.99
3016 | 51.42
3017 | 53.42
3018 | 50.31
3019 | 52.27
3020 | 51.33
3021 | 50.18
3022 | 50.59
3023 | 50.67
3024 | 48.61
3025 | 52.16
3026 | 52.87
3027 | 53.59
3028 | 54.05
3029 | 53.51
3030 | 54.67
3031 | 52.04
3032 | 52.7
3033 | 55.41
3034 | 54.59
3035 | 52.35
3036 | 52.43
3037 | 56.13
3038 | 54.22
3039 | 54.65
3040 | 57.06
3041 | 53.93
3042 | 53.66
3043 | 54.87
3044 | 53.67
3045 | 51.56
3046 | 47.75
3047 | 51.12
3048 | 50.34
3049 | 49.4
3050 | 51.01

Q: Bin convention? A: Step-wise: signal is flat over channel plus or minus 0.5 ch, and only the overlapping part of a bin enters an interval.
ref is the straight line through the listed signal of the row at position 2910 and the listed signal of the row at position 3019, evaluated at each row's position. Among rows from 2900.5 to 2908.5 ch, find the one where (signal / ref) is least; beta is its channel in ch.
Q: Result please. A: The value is 2905 ch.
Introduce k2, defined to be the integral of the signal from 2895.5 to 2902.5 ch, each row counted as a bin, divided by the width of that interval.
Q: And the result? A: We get 46.6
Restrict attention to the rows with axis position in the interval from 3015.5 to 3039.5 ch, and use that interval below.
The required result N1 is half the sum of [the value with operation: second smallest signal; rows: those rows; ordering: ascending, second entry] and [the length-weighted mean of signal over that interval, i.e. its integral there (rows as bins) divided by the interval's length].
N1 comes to 51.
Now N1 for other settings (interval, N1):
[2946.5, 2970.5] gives 48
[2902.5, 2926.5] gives 30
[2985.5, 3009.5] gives 50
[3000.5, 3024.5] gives 50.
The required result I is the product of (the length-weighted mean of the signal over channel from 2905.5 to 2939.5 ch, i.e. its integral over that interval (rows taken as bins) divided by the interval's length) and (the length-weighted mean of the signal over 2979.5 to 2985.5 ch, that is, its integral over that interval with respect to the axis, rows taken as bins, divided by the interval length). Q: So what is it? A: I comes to 2073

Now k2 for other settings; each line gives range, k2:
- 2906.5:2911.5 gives 46.2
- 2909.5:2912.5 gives 46.9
